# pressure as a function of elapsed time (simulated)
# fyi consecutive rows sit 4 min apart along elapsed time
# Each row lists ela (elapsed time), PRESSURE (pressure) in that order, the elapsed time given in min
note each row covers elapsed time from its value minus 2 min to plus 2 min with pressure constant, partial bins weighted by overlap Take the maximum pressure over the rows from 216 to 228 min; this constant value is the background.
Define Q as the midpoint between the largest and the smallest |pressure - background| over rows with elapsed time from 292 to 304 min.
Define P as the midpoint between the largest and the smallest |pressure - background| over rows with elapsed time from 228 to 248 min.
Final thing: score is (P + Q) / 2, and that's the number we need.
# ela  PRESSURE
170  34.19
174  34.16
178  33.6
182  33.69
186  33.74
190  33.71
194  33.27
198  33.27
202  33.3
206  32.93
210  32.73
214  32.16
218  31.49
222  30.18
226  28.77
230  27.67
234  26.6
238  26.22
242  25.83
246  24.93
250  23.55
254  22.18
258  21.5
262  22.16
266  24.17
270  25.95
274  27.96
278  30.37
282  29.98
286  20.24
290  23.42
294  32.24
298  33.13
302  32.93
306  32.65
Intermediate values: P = 5.2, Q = 1.2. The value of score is 3.2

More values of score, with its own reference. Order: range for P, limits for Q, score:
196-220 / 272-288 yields 3.5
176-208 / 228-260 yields 4.4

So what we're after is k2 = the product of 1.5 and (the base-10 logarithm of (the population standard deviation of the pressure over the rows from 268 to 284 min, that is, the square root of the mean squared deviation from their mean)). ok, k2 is 0.4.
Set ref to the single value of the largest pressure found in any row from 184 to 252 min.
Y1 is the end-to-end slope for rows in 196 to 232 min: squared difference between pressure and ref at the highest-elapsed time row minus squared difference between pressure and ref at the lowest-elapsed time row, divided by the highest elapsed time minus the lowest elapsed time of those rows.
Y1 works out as 1.1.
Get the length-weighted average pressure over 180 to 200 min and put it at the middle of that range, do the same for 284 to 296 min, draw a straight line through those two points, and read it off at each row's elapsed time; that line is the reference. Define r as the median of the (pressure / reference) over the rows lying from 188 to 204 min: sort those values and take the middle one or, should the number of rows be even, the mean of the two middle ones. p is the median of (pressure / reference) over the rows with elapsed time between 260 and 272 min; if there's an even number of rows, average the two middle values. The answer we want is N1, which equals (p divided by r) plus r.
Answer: 1.89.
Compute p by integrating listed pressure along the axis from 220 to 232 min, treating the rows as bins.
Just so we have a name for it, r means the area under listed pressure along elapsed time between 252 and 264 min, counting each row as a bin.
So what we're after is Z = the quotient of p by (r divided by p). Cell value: 456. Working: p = 346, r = 263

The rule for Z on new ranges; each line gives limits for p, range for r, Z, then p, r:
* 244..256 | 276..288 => 248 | 283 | 322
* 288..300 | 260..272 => 436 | 355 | 289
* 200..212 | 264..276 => 502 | 396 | 312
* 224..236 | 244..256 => 390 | 332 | 283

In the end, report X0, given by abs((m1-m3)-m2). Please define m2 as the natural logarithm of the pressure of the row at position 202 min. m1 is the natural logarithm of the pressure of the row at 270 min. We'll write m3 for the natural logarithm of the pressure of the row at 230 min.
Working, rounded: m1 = 3.26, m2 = 3.51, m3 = 3.32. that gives 3.6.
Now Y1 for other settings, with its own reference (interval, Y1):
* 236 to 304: -0.9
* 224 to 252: 3.3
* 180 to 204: 0.0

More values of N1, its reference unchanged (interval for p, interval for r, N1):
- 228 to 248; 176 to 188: 1.88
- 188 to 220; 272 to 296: 2.02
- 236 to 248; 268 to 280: 1.89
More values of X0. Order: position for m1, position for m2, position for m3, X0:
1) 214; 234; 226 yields 3.2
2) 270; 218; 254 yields 3.3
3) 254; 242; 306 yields 3.6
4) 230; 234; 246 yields 3.2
